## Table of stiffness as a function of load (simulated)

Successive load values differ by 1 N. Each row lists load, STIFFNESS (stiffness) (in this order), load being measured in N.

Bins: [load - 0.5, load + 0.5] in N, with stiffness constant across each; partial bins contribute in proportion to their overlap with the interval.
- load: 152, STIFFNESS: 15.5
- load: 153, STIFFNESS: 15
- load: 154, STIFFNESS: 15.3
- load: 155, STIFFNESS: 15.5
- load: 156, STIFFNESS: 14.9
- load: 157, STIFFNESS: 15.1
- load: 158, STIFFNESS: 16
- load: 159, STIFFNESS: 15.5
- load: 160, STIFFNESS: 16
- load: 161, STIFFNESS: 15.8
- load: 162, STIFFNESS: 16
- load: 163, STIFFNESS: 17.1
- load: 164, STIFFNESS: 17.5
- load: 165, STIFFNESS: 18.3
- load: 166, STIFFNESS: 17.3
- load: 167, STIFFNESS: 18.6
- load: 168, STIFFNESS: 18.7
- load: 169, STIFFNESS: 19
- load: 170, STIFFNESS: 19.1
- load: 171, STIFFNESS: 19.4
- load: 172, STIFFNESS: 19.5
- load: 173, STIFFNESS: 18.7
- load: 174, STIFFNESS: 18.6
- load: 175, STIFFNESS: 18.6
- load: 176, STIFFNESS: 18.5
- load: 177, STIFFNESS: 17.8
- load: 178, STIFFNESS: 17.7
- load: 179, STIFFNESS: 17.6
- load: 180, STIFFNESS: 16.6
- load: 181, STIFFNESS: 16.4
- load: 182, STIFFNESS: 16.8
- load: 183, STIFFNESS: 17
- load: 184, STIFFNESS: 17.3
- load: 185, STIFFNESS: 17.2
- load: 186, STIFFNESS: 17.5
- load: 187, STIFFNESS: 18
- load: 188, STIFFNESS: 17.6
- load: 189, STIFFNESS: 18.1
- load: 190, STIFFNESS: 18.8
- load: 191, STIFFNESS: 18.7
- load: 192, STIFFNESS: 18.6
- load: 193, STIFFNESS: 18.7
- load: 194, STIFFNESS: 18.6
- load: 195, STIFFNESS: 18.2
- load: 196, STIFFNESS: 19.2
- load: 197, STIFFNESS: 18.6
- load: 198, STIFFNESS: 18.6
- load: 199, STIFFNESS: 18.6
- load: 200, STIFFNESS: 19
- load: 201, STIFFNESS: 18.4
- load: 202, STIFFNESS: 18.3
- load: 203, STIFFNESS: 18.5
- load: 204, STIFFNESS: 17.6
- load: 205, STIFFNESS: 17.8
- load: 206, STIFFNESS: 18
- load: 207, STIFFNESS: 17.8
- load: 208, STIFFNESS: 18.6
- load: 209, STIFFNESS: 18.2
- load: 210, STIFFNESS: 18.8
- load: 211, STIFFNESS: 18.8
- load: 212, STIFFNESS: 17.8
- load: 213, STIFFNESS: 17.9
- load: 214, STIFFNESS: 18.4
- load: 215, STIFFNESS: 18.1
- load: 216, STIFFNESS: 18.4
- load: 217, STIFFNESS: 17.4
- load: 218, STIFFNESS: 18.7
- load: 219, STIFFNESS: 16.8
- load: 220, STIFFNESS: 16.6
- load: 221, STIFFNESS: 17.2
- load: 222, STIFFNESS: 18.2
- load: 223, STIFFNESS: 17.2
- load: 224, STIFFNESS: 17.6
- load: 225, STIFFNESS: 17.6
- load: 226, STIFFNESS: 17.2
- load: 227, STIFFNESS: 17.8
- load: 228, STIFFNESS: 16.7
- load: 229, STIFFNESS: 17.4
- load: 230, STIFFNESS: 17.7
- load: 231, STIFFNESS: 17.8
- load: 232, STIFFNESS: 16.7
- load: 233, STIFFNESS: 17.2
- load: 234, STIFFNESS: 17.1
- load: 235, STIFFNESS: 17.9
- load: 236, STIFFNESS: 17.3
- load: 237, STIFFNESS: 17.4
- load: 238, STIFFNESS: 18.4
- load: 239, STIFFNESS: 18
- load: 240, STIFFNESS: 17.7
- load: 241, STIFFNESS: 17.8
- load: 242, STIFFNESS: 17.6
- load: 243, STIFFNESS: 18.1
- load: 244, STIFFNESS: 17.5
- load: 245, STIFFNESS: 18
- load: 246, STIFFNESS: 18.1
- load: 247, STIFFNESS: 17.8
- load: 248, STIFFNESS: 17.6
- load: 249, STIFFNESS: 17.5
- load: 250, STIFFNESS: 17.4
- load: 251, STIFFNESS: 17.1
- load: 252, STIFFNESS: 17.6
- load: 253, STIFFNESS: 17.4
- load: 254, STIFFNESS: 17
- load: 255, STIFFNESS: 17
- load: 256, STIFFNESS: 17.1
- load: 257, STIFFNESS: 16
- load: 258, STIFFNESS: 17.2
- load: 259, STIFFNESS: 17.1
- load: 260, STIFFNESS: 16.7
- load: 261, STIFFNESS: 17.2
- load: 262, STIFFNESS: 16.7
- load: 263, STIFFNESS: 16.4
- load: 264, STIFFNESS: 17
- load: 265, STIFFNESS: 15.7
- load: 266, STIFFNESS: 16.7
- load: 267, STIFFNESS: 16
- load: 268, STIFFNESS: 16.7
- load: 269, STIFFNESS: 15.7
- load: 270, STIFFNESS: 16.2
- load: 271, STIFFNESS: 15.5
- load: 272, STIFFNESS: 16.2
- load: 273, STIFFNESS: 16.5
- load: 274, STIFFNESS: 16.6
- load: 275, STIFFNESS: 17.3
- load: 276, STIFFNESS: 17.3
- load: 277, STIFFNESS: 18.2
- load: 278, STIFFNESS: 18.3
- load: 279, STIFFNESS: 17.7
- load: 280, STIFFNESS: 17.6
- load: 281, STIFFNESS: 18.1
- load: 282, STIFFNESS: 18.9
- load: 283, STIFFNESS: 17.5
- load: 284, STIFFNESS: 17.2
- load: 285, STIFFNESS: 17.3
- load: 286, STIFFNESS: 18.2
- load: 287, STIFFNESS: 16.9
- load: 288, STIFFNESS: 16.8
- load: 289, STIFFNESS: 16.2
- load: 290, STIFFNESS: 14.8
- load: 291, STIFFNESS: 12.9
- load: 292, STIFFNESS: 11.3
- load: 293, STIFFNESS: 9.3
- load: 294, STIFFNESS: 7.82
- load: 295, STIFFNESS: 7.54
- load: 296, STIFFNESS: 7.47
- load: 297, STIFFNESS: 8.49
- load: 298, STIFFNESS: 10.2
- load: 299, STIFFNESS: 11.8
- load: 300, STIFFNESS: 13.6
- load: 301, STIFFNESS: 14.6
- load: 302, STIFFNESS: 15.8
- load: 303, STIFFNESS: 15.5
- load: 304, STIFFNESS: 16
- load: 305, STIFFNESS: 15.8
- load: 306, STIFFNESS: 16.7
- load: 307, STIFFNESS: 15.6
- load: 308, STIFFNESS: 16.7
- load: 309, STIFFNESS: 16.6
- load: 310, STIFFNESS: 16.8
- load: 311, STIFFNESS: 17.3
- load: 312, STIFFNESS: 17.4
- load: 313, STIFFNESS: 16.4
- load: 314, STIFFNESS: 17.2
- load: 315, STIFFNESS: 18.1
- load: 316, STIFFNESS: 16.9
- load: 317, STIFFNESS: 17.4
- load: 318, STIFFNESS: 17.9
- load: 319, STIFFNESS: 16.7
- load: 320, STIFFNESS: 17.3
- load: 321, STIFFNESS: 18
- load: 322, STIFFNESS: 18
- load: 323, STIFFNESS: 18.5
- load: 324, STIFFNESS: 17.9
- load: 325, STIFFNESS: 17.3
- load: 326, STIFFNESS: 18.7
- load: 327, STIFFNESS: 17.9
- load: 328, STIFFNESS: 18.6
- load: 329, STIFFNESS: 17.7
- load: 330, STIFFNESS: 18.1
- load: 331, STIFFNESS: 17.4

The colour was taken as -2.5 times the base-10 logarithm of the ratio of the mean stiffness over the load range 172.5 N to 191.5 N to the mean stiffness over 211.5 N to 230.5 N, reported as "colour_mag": -0.01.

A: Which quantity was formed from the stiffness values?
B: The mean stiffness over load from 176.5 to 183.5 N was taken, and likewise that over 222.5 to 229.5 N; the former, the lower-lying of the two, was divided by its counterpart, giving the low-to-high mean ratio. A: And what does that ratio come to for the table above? 0.99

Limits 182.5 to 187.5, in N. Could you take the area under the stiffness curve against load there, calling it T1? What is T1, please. 87.0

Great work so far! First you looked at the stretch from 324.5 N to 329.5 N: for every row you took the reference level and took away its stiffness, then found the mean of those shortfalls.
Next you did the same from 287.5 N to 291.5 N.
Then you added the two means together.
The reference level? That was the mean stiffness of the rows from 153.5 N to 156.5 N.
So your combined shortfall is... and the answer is -2.7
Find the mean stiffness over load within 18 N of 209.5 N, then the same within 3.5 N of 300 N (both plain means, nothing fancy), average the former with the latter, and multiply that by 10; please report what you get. 155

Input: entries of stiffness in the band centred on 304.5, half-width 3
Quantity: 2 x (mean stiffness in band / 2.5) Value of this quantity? 12.7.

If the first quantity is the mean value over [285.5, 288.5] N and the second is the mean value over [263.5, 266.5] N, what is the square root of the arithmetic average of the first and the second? 4.11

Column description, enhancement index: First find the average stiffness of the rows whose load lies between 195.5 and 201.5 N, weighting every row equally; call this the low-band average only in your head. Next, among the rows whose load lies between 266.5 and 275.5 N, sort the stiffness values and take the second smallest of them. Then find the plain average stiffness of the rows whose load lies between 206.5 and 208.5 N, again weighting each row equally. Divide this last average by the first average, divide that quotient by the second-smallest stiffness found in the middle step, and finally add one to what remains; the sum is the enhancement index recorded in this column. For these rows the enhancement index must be 1.06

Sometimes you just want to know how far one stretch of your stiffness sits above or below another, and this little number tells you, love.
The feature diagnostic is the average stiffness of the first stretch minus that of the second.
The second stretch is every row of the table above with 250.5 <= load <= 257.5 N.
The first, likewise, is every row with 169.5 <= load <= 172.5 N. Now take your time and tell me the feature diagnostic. 2.3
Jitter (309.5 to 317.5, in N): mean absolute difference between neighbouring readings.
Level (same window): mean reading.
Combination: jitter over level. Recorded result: 0.042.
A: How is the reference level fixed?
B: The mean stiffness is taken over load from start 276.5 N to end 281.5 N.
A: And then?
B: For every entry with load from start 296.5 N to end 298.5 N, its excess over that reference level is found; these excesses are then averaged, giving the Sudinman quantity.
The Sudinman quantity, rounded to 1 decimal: -8.6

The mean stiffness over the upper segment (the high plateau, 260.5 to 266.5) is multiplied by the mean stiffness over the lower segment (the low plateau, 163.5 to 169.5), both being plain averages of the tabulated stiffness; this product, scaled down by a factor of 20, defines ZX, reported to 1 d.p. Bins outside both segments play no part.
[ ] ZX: 15.1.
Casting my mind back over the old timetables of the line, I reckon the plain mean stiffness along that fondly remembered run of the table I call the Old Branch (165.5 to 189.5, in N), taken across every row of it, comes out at 18.0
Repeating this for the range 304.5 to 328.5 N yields 17.3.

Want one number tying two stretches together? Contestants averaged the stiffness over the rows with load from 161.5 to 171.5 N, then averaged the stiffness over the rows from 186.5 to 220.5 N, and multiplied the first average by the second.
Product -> 330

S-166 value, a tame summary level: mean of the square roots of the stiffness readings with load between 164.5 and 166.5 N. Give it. 4.22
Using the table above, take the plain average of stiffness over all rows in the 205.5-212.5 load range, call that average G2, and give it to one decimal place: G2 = 18.3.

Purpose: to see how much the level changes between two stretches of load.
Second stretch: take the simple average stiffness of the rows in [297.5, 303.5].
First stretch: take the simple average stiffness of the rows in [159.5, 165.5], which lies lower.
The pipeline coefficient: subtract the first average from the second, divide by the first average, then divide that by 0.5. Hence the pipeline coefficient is -0.4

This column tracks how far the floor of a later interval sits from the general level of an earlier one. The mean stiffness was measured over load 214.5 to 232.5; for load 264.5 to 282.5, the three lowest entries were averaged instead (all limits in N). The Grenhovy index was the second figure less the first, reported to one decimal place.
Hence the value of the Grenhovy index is -1.9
